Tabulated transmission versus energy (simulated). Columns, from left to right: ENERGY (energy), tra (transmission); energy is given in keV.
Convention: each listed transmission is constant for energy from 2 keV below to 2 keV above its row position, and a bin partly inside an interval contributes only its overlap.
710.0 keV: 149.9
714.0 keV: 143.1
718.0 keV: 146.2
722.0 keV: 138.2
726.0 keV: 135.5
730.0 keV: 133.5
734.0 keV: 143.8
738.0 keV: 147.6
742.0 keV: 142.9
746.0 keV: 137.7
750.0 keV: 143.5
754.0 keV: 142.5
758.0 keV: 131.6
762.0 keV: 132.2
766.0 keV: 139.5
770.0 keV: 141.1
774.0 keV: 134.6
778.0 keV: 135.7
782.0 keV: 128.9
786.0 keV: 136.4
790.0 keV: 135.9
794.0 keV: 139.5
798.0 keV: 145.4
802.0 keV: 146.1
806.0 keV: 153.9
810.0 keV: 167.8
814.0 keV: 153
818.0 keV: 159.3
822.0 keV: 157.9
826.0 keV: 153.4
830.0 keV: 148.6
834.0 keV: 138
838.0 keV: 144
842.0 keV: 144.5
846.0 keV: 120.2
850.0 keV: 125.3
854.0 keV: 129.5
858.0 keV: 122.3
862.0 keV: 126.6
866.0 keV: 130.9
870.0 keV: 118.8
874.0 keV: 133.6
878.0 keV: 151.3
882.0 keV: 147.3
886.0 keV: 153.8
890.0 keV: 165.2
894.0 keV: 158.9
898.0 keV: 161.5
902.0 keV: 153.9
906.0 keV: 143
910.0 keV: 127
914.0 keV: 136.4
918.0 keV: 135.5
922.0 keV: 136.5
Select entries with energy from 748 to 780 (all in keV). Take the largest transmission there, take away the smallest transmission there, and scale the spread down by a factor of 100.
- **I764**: 0.12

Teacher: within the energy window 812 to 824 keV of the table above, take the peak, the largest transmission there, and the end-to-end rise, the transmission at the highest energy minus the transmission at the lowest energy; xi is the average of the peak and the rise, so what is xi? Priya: 82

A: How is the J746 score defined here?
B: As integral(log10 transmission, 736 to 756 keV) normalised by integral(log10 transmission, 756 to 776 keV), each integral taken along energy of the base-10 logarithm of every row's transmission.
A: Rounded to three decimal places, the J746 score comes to 1.010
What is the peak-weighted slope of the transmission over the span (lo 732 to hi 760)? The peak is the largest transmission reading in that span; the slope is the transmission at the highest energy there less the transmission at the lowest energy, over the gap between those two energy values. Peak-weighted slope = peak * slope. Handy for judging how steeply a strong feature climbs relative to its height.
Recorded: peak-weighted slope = -75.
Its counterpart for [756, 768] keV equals 138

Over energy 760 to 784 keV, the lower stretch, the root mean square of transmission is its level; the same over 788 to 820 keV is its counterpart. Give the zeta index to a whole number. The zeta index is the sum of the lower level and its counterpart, 286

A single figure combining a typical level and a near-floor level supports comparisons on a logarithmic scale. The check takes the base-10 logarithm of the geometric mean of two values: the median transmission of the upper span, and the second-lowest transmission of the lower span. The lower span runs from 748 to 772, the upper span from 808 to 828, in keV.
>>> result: 2.16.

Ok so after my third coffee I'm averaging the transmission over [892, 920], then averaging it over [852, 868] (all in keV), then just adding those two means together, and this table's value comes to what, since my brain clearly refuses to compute 272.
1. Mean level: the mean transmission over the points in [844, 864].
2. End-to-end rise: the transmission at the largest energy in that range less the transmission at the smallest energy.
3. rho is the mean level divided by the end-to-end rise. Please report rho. 19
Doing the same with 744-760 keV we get -23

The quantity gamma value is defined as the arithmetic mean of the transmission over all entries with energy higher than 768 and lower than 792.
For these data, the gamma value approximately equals 135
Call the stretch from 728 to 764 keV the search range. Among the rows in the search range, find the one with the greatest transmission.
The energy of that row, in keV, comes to 738.0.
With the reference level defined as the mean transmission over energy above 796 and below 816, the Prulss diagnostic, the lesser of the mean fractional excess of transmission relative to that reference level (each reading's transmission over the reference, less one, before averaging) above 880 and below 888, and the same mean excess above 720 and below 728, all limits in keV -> -0.11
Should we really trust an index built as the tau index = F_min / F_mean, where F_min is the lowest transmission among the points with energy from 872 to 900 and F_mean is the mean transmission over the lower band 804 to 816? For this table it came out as 0.84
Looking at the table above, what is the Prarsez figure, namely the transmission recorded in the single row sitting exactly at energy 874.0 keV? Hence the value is 133.6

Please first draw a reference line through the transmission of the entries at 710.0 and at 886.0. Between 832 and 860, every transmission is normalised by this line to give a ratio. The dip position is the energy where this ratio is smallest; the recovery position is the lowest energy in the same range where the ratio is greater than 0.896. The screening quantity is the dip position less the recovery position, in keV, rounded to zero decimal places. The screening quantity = 12 keV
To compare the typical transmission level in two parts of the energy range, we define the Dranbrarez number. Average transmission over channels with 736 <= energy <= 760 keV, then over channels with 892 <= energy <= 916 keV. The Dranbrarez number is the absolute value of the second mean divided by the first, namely 1.04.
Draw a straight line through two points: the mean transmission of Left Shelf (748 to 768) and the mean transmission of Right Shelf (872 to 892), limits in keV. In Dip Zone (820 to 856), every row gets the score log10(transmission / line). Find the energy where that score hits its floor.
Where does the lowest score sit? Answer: 846.0 keV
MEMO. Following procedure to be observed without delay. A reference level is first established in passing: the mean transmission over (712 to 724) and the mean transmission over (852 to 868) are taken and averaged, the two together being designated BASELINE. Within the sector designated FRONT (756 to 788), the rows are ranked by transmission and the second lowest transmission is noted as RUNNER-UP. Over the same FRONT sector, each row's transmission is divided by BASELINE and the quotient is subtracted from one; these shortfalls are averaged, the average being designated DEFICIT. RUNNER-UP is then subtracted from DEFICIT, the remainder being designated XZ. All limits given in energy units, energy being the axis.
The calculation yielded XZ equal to -132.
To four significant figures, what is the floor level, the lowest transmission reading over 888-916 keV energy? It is 127.0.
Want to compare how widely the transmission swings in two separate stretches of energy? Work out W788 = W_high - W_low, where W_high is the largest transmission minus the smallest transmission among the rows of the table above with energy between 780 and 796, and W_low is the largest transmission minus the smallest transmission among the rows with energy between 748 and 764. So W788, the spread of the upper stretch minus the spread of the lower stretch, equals -1.3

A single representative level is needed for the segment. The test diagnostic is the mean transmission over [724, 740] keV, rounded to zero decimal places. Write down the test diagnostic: 140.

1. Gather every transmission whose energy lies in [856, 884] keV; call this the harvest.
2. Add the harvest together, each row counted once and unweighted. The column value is 931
